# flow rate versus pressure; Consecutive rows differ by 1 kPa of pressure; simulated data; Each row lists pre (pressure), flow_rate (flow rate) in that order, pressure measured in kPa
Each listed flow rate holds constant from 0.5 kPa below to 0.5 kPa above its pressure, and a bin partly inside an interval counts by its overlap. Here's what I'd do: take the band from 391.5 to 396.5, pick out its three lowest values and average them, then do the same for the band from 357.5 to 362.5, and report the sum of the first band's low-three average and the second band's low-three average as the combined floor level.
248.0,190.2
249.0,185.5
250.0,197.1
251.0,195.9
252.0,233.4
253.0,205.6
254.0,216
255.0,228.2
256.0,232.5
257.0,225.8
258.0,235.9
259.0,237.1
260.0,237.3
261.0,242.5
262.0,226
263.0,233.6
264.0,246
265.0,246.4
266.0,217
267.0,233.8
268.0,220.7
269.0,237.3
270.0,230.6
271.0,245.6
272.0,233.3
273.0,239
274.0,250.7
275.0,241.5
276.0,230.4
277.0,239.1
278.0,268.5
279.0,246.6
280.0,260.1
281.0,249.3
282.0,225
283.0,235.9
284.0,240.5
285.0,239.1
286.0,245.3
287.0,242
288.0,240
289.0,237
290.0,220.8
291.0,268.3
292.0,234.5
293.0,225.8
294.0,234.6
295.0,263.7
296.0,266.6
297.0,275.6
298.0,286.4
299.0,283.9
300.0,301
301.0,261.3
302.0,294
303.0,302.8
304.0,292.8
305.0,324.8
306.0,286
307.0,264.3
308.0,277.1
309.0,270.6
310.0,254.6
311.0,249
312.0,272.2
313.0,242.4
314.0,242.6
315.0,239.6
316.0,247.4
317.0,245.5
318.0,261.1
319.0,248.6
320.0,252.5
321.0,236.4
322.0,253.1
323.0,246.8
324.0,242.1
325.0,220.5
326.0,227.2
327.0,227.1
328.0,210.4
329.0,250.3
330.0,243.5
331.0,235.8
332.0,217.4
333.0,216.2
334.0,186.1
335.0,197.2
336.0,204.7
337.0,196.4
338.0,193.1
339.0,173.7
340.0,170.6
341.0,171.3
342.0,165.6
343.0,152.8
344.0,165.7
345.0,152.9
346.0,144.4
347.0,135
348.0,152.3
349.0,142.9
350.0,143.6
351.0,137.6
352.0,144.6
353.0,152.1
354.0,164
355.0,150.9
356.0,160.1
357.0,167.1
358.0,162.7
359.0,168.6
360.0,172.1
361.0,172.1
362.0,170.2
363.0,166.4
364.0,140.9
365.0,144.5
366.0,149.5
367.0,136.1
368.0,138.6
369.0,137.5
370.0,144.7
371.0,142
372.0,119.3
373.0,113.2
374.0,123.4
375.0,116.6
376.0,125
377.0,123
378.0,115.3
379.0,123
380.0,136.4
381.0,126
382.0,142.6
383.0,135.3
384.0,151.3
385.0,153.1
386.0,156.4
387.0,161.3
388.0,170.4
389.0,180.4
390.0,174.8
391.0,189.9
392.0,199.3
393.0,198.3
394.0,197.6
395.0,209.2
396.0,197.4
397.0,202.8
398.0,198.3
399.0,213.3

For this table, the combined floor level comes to 365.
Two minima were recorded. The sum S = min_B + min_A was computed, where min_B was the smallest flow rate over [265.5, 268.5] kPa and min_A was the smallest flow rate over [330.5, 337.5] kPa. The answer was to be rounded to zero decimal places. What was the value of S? 403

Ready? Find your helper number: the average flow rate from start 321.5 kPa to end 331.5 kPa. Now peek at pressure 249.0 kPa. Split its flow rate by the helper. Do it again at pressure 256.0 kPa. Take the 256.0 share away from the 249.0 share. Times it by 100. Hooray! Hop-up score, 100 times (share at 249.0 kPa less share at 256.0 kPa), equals -20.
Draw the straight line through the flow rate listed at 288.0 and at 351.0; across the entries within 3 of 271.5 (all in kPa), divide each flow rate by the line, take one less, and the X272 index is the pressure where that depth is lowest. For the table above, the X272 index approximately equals 270.0 kPa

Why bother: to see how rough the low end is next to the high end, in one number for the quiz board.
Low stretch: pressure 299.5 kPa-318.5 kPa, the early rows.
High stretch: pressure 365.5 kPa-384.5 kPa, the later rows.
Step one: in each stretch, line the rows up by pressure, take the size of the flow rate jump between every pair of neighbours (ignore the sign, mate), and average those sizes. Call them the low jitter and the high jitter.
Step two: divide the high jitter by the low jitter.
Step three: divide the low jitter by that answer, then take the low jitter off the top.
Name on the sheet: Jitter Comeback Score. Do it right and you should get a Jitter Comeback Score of 15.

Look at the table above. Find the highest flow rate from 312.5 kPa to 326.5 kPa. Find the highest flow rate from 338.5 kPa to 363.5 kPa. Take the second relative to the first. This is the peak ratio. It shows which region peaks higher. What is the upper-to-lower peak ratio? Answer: 0.67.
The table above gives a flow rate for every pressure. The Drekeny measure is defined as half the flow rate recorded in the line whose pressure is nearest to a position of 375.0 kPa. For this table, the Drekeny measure 58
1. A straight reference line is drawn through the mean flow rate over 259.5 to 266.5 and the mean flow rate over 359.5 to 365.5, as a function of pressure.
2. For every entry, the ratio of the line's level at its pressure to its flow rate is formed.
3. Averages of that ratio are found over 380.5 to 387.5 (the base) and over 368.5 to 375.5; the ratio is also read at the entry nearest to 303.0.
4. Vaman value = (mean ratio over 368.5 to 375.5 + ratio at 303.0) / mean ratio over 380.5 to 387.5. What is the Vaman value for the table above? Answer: 1.9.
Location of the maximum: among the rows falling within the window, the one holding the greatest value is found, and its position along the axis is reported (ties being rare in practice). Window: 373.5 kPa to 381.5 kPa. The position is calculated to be 380.0 kPa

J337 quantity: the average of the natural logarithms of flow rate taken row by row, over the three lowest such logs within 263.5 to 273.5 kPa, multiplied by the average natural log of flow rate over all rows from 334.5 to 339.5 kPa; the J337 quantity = 28.4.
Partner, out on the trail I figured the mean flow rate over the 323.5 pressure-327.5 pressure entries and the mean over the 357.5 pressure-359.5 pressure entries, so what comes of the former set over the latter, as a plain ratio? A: 1.38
